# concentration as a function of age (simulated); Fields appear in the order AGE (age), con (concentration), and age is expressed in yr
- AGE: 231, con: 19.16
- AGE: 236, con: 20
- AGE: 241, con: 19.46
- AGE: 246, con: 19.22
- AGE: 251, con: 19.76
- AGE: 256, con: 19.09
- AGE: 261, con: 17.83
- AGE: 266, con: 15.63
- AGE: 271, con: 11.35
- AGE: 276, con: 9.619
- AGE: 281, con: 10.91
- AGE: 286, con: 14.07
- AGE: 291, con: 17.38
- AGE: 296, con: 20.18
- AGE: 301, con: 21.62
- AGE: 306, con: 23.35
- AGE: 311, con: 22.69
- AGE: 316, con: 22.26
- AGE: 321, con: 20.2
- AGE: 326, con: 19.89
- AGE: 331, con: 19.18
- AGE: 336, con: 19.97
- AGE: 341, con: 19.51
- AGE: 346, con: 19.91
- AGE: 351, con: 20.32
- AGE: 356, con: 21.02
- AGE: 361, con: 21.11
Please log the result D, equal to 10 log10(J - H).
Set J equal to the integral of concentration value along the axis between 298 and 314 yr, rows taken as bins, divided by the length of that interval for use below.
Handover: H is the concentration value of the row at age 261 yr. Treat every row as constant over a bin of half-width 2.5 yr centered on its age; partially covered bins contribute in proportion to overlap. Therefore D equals 6.7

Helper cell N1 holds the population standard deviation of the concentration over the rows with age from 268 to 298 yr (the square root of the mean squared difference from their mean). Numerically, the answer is 3.8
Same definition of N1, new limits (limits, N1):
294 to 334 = 1.4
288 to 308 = 2.2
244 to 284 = 3.9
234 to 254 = 0.3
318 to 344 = 0.4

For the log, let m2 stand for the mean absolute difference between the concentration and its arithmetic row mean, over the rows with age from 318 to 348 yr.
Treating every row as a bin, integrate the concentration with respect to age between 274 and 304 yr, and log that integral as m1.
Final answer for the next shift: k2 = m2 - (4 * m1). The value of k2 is -1903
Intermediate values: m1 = 476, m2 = 0.3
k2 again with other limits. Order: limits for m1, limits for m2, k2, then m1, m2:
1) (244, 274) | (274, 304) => -2034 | 510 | 4.1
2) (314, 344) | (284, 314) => -2413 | 604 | 2.8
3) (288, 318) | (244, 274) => -2531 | 633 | 2.4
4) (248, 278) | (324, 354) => -1884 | 471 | 0.3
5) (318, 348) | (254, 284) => -2374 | 594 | 3.4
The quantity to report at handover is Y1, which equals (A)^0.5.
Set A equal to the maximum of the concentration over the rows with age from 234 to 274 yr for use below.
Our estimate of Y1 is 4.47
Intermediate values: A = 20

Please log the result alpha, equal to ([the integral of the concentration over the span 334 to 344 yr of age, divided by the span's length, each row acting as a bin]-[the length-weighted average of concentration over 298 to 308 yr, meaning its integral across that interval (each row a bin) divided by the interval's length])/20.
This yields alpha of -0.13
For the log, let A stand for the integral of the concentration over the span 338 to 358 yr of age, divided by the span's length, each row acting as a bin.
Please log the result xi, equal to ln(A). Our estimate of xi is 3.00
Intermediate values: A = 20.2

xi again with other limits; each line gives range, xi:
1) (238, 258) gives 2.97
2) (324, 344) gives 2.98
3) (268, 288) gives 2.44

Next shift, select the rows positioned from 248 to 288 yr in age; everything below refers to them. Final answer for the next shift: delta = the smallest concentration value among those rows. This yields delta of 9.619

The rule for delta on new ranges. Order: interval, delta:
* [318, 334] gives 19.18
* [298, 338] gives 19.18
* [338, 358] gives 19.51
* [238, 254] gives 19.22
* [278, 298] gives 10.91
